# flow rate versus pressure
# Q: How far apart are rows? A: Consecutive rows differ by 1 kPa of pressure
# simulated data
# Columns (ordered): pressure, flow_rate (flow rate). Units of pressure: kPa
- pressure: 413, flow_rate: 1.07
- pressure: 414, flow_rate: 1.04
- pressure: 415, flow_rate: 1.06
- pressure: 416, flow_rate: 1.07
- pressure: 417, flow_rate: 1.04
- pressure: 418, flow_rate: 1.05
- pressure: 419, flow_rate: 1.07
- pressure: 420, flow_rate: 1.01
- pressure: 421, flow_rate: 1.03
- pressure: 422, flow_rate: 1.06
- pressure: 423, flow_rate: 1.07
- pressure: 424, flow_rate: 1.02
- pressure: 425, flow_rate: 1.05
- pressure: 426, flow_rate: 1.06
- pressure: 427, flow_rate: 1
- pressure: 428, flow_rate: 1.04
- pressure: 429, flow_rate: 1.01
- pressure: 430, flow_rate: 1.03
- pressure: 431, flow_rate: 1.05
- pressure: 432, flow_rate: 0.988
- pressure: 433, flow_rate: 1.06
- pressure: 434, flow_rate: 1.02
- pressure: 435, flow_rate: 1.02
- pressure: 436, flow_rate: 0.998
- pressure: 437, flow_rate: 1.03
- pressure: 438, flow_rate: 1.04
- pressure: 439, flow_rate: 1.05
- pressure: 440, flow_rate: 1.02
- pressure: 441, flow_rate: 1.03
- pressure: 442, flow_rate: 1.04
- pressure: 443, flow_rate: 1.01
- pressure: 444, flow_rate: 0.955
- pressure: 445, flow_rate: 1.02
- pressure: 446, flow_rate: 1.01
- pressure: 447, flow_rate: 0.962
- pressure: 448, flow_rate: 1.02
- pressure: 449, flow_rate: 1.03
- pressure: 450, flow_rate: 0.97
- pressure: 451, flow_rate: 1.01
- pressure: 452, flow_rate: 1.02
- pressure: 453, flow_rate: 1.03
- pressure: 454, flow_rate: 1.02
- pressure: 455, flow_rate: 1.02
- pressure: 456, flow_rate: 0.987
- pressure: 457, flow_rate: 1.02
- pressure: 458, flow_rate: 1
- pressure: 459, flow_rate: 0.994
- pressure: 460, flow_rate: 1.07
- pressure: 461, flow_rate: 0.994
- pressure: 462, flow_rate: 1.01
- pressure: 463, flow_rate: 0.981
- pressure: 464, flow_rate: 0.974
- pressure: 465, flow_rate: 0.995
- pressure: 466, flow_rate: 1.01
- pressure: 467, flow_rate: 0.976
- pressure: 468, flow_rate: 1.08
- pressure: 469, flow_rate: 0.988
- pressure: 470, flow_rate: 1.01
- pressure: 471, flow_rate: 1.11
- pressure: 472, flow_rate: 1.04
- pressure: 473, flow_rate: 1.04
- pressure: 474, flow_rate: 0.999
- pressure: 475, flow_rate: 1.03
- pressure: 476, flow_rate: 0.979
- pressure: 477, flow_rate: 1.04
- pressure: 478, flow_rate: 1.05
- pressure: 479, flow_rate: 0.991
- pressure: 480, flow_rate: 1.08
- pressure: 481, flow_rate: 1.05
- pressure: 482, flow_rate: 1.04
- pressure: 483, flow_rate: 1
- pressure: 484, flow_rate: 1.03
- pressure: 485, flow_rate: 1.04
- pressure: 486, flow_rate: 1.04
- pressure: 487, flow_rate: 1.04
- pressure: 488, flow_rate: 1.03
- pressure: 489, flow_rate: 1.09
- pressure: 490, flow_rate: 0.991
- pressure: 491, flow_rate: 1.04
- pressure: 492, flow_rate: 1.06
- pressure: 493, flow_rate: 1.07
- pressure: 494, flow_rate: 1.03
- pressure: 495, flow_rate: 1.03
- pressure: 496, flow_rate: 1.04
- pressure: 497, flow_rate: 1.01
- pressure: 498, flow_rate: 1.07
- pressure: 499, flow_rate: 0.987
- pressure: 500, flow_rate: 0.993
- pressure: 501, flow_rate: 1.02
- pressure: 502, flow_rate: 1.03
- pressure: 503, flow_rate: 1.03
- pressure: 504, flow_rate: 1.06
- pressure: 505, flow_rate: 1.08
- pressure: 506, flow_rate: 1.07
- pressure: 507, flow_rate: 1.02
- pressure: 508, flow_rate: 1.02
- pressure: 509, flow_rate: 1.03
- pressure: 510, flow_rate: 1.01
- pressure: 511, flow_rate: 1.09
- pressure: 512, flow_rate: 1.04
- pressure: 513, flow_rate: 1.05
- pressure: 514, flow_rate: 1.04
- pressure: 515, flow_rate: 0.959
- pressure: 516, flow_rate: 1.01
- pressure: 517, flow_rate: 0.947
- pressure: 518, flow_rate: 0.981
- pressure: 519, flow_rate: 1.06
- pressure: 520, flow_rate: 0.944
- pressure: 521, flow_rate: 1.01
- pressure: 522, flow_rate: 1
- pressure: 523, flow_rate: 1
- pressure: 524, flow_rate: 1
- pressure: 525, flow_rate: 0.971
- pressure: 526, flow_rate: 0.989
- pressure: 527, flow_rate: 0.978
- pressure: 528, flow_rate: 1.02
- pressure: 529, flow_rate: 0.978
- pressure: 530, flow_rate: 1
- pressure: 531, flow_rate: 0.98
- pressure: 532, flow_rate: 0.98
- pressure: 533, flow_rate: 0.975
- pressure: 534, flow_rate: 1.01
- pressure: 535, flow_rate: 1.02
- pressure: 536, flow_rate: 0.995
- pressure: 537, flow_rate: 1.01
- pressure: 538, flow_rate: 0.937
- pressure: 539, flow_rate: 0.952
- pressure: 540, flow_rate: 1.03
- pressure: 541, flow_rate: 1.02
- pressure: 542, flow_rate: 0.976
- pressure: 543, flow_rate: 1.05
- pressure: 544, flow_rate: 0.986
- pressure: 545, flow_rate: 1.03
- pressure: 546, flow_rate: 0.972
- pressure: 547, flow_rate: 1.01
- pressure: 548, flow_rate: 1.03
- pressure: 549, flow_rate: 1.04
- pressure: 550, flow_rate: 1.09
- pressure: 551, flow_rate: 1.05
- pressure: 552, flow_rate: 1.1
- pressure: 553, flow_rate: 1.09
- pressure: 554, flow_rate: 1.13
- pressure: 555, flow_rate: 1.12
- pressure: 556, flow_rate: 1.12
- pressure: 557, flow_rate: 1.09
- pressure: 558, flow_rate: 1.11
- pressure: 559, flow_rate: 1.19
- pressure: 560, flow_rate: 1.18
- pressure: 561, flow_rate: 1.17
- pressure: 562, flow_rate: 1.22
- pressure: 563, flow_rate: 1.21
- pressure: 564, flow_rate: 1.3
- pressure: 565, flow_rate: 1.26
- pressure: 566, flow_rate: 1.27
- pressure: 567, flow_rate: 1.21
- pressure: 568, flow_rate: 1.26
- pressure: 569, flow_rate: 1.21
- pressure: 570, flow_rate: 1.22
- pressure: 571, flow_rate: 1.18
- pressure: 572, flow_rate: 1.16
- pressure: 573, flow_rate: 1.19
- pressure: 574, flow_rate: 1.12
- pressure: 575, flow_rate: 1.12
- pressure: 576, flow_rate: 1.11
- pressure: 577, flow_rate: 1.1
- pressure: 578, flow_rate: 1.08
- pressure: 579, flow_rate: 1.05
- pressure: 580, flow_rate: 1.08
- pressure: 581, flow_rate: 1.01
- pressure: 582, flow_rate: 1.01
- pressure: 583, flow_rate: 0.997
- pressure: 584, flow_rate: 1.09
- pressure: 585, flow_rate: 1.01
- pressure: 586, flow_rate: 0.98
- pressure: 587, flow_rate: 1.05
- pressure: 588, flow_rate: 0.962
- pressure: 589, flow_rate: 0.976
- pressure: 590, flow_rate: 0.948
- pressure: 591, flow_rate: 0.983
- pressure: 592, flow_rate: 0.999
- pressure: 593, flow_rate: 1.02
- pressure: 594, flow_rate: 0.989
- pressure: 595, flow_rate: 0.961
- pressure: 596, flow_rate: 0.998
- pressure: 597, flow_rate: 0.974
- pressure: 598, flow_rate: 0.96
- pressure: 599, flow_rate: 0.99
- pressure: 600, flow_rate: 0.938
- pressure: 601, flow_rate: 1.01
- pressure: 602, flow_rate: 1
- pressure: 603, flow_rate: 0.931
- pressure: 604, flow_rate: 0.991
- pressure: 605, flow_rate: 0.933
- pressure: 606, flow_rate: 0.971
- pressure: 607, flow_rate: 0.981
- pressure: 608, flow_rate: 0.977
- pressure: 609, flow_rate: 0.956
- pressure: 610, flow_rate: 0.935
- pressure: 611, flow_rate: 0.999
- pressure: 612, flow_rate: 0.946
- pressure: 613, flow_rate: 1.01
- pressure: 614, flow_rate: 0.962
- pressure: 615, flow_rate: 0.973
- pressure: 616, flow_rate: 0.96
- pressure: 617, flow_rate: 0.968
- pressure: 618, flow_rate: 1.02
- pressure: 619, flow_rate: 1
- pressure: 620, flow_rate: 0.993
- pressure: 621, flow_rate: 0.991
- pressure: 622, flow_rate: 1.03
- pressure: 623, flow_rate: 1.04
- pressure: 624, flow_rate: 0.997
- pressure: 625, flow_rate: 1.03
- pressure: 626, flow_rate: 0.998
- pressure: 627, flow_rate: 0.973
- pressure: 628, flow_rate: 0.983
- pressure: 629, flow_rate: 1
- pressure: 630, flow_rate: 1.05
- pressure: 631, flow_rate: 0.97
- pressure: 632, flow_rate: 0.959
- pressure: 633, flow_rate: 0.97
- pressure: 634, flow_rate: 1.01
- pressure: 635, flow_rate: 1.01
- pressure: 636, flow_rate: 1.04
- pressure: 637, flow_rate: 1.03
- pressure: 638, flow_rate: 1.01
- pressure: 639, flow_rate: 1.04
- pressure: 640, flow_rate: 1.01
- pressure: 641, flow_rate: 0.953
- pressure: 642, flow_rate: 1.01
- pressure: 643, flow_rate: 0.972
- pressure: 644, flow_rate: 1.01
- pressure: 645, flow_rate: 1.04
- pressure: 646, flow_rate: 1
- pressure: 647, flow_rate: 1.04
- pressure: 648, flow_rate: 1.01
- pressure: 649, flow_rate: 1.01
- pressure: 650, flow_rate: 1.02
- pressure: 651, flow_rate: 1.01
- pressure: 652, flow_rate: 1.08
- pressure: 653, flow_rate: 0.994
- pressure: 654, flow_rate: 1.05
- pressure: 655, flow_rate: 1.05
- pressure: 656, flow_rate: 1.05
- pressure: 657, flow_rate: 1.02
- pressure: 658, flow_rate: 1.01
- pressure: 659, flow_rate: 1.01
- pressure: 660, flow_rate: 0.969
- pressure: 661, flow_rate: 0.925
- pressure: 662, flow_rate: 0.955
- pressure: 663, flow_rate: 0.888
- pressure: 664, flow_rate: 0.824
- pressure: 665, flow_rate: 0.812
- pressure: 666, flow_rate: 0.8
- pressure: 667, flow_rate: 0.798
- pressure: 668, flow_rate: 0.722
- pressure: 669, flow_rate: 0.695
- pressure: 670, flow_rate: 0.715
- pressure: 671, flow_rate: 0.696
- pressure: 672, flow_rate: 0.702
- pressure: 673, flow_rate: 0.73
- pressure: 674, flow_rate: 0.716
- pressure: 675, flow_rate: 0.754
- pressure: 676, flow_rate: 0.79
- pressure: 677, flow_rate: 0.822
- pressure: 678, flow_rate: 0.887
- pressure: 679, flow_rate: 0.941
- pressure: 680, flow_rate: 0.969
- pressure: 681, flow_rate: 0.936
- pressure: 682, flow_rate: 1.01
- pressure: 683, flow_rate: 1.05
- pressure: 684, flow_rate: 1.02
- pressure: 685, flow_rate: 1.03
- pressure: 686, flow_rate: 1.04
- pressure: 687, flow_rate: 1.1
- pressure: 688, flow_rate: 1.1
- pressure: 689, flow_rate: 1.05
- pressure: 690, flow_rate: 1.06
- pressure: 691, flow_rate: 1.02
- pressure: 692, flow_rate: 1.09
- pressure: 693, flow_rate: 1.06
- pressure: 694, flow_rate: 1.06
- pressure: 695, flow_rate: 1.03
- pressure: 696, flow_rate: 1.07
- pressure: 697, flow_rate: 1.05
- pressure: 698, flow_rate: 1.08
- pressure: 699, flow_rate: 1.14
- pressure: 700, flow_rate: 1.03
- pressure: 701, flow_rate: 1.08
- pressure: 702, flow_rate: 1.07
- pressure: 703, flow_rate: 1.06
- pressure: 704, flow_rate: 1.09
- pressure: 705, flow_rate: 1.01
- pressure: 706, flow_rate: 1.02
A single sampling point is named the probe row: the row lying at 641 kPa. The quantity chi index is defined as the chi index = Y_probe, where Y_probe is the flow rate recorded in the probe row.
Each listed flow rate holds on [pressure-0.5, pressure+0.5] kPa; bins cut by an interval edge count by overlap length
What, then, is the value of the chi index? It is 0.953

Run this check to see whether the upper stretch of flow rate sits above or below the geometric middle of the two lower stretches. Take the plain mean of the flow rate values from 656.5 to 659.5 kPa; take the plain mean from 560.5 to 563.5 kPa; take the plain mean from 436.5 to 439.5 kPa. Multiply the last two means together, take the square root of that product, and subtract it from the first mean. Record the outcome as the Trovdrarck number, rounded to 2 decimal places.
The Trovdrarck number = -0.10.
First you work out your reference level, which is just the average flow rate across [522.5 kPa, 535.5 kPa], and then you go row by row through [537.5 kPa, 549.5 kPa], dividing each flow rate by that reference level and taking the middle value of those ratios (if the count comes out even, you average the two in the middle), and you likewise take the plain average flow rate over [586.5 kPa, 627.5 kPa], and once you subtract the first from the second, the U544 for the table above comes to -0.04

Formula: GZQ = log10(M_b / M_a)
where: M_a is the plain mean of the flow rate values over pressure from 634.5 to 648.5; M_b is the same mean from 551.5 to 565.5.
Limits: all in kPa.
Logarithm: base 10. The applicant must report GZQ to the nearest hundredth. 0.06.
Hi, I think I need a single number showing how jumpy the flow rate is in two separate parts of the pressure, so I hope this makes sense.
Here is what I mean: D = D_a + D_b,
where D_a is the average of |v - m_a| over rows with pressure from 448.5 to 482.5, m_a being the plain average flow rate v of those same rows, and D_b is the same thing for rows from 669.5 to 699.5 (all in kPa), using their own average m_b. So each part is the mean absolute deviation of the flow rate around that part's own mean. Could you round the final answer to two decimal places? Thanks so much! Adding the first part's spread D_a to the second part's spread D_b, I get 0.15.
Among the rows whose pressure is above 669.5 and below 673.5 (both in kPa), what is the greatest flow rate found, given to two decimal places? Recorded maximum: 0.73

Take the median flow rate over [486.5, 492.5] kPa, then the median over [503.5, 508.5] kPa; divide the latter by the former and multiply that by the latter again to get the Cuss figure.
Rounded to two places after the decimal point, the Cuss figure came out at 1.08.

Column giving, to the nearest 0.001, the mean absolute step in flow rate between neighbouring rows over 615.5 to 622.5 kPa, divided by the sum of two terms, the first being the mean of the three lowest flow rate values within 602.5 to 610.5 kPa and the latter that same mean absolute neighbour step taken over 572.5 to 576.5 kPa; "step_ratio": 0.022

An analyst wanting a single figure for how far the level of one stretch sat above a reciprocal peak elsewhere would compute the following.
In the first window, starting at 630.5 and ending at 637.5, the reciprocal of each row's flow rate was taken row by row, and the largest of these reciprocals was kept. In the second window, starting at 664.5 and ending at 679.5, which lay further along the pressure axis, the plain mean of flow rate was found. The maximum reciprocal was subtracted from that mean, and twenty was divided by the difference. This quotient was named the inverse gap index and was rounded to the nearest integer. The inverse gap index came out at -74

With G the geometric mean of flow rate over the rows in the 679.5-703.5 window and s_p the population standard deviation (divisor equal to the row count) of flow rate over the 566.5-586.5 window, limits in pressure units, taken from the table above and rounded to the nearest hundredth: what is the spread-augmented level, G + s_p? 1.13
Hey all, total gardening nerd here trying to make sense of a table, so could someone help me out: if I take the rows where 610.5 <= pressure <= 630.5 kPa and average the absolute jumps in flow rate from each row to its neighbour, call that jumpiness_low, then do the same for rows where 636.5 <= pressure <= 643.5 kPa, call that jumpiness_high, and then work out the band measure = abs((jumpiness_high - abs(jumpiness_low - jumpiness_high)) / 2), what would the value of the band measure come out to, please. 0.0141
